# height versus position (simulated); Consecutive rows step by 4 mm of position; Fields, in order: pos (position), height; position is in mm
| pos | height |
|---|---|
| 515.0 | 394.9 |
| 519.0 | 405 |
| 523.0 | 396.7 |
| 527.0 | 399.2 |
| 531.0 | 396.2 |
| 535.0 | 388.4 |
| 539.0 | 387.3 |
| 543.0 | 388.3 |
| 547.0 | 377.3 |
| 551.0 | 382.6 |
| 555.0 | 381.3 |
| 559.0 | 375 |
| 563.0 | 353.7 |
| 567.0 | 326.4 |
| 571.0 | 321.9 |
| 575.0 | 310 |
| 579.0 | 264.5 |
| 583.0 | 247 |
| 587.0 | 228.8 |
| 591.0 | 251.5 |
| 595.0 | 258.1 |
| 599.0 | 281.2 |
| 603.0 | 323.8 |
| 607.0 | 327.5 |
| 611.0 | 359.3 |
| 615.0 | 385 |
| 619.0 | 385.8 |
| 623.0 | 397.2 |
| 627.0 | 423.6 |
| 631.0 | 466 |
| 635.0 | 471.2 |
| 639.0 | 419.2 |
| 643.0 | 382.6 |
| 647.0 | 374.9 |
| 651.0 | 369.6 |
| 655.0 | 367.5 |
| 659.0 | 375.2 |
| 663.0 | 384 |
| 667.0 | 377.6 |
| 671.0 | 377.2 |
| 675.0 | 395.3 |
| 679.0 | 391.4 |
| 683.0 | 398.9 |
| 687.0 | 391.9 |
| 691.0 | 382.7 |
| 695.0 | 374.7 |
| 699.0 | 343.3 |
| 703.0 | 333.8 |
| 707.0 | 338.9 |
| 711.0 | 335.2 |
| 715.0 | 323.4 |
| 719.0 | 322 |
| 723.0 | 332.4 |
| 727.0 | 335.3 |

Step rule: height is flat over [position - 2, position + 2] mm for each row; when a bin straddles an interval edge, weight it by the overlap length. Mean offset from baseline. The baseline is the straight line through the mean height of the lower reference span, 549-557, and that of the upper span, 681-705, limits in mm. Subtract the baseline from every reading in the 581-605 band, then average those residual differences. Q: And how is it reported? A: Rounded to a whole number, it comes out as -114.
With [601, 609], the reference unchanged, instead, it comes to -52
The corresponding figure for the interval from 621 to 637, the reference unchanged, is 64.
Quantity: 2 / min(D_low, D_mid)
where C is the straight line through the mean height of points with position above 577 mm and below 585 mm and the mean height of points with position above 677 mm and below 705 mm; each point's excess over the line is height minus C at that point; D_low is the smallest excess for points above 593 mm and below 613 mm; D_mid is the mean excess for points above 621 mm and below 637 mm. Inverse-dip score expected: -0.158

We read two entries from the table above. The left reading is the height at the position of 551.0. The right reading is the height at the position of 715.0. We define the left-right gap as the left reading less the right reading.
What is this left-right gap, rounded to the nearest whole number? 59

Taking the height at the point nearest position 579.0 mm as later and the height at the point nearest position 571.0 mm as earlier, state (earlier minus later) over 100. 0.57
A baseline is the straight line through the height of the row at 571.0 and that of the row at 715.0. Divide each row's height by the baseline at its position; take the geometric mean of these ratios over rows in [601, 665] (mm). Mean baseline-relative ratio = 1.20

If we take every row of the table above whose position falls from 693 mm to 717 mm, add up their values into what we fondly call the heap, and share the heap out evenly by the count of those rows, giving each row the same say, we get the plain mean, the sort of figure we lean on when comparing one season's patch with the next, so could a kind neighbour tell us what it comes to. 342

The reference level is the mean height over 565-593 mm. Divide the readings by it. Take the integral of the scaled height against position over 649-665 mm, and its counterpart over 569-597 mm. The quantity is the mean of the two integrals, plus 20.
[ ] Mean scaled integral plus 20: 44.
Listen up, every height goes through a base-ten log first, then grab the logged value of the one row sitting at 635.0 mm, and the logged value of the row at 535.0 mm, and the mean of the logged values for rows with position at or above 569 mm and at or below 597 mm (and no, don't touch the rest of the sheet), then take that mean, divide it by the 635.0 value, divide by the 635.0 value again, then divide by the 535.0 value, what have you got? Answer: 0.131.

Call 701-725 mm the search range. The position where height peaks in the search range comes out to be 707.0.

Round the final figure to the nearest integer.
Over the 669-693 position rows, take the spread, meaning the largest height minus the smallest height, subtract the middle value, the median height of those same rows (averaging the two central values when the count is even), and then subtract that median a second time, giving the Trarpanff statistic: -762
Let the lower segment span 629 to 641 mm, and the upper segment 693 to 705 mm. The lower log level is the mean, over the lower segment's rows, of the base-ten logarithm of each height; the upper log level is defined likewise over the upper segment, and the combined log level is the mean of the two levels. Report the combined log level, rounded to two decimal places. 2.60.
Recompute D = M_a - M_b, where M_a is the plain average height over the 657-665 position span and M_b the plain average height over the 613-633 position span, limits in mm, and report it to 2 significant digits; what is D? -32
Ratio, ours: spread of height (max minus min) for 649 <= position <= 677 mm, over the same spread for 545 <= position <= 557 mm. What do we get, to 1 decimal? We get 5.2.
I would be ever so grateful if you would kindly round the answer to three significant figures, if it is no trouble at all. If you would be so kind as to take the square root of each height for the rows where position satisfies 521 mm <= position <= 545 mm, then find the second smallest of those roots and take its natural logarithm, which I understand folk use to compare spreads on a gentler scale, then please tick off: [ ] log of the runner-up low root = 2.98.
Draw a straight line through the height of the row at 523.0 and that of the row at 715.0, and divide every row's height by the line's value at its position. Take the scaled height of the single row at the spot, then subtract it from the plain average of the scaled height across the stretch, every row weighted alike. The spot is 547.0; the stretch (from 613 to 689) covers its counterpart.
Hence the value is 0.17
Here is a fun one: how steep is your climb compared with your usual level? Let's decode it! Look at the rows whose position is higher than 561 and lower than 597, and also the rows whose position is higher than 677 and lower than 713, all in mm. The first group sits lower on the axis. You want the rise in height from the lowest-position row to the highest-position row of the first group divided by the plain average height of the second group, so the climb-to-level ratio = -0.26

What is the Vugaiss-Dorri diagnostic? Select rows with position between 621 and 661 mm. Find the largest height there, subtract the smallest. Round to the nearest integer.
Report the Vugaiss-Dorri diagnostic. 104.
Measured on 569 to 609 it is 99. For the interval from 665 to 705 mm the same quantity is 65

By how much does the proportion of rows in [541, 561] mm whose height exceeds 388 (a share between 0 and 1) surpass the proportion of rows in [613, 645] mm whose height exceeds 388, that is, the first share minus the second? -0.4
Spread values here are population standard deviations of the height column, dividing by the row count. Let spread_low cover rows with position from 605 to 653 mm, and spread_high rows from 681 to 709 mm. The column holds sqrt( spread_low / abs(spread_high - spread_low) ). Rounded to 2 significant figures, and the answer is 1.6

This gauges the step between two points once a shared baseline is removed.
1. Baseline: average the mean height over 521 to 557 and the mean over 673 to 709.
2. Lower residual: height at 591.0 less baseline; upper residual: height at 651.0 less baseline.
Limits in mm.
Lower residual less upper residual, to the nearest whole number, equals -118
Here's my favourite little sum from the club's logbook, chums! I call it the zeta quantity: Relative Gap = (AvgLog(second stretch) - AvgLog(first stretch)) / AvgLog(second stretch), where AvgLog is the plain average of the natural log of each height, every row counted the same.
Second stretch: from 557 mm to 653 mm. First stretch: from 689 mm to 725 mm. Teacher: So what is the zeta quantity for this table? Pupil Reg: -0.0015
